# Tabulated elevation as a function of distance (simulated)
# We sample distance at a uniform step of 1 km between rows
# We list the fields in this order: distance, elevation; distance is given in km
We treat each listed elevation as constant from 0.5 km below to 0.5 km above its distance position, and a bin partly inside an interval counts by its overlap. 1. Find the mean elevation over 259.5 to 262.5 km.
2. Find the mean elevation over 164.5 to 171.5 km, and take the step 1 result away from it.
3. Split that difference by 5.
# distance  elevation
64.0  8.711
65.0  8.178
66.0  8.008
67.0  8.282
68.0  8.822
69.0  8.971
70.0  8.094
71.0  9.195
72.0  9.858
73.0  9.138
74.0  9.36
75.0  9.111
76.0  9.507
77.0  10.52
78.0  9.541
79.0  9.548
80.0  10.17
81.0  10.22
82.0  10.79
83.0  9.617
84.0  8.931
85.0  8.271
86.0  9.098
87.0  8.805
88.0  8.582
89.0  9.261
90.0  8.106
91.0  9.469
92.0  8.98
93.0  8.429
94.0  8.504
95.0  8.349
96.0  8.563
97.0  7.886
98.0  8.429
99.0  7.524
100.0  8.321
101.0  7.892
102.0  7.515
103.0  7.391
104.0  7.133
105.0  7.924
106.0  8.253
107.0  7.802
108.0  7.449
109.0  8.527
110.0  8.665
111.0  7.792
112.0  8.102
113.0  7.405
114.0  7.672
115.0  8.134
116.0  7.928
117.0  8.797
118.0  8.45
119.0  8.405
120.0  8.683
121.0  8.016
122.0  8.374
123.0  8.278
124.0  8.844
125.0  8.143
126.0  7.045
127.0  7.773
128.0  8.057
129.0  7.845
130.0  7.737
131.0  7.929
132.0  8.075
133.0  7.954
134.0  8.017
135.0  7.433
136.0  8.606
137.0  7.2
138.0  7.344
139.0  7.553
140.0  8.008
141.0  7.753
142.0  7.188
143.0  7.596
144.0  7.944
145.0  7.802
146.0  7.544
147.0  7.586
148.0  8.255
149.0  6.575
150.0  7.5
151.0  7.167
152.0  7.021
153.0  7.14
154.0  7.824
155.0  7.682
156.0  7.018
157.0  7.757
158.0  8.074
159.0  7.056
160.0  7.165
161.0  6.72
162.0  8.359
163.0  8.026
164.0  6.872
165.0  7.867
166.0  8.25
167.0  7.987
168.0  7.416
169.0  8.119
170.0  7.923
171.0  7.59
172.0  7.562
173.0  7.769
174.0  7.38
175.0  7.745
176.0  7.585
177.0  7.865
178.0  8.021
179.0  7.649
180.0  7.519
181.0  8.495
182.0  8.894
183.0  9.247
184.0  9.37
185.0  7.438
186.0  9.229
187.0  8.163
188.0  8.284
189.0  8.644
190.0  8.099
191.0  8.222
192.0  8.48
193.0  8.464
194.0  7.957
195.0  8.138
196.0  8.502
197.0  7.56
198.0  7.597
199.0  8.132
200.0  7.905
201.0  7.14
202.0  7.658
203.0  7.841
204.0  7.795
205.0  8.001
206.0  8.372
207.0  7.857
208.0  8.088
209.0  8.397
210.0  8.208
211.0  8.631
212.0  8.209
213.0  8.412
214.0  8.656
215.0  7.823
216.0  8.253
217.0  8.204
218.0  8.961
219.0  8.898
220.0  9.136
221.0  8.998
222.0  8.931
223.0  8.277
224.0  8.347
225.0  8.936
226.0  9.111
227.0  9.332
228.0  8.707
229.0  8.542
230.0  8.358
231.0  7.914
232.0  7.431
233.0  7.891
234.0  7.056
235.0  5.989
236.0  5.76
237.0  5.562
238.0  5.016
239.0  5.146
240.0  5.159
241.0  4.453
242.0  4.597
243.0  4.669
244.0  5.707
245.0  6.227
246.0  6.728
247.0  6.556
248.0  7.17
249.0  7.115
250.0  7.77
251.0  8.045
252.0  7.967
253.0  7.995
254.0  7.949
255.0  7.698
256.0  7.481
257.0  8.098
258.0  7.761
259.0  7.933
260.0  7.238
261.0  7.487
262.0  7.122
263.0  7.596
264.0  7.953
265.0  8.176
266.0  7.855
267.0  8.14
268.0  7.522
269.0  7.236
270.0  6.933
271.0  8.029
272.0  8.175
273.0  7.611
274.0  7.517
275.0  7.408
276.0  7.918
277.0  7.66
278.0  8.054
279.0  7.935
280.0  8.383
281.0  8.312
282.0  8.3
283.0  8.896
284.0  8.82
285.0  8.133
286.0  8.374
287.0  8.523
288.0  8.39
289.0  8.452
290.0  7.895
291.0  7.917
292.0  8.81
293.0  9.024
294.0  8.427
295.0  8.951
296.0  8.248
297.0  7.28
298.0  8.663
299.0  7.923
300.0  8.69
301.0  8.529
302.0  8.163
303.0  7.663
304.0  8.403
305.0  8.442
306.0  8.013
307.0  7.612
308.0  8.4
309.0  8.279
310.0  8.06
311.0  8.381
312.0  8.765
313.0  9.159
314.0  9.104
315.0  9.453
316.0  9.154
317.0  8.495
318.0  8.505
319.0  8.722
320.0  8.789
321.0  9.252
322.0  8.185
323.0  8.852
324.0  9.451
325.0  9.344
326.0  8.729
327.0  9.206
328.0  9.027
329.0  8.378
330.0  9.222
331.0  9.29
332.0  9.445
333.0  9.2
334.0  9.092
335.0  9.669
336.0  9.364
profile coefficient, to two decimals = 0.12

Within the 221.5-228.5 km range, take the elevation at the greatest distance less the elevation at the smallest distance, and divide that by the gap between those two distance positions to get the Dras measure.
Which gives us -0.04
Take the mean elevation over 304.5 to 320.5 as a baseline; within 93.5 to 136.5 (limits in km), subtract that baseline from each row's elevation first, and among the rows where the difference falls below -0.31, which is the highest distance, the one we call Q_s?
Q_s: 135.0 km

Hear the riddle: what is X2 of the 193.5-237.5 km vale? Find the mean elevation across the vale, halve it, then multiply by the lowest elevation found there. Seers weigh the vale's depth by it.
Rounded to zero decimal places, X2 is 22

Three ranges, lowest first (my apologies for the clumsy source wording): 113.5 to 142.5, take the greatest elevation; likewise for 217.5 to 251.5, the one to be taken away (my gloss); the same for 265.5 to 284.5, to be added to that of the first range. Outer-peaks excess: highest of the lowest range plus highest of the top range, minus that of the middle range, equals 8.4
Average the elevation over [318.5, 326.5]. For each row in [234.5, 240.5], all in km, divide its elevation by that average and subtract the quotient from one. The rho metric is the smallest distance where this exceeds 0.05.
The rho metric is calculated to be 235.0 km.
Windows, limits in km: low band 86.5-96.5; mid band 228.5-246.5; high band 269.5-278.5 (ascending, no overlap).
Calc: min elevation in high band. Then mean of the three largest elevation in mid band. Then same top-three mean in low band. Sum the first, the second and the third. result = 24.4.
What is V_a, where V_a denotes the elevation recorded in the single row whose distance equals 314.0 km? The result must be 9.104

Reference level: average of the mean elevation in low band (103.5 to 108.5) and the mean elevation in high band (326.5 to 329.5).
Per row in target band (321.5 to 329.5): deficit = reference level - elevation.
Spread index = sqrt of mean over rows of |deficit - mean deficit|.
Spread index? 0.60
